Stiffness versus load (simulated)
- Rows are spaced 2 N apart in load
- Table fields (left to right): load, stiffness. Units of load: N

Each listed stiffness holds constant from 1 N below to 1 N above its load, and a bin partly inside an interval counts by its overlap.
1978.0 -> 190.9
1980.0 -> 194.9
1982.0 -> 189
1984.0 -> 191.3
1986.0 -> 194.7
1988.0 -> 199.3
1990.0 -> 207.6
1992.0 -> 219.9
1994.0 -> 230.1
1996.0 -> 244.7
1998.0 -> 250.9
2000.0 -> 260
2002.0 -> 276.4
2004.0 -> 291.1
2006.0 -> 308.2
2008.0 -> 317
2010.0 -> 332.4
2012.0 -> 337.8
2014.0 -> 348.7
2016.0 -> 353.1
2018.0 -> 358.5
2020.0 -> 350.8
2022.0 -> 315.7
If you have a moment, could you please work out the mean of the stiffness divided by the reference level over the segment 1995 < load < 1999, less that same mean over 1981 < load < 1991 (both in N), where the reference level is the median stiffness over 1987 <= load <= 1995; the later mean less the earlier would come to 0.24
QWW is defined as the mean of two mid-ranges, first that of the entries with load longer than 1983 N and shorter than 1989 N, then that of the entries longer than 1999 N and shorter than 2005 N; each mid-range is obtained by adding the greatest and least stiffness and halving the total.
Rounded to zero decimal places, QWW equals 235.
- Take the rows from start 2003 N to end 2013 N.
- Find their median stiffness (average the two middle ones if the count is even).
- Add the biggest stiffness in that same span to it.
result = 655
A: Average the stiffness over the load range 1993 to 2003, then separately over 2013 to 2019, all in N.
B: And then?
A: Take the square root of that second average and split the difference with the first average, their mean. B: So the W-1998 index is 136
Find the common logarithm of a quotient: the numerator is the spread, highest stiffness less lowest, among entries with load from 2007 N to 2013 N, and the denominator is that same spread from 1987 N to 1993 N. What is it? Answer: 0.0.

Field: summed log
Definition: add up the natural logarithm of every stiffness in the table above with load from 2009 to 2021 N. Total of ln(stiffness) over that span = 35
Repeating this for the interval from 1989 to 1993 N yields 11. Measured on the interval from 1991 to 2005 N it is 39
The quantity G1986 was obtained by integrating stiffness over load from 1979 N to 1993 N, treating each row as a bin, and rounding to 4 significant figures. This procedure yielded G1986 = 2793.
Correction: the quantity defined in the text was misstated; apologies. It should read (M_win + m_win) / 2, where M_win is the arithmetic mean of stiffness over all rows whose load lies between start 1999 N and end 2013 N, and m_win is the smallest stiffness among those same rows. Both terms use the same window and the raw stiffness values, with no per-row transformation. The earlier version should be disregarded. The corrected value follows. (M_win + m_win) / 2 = 282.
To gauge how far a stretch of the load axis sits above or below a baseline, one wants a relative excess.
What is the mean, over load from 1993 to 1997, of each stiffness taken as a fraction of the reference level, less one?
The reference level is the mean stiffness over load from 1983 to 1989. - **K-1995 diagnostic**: 0.2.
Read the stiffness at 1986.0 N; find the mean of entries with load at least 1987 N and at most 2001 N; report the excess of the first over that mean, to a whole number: -36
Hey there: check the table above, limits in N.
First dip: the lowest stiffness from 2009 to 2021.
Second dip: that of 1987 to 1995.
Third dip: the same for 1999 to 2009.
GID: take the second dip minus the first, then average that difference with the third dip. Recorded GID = 63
